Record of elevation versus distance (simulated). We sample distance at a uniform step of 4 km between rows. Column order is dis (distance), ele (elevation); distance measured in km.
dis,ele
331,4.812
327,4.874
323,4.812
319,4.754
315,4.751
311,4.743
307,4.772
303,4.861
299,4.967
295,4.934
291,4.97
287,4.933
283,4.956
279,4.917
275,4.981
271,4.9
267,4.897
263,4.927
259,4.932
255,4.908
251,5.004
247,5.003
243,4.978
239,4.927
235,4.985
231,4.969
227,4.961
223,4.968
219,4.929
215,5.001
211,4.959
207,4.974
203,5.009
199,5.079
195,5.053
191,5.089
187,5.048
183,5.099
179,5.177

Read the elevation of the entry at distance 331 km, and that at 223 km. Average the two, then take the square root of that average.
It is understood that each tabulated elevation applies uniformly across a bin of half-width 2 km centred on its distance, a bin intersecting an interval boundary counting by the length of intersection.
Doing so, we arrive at 2.21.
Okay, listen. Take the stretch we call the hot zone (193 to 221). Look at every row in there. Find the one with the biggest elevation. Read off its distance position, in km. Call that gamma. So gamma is 199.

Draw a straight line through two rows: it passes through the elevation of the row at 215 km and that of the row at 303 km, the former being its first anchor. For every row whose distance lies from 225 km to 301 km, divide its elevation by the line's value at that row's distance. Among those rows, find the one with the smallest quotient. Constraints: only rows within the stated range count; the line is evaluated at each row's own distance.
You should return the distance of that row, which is 239 km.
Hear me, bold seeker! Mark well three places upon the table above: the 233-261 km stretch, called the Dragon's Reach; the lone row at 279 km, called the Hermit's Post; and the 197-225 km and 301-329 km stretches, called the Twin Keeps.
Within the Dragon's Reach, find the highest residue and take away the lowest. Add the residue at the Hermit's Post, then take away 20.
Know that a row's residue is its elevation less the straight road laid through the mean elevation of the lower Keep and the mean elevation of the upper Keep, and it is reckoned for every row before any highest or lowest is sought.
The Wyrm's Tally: -19.8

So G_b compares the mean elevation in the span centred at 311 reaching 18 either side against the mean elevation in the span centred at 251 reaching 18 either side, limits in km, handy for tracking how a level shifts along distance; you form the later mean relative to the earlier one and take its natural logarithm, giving -0.025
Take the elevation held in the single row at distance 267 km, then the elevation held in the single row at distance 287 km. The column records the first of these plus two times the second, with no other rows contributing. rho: 14.8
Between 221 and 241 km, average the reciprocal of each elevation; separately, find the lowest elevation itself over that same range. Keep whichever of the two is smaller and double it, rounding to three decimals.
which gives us 0.403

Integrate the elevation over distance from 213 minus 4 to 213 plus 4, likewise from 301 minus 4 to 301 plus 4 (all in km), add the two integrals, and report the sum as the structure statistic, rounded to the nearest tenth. 79.2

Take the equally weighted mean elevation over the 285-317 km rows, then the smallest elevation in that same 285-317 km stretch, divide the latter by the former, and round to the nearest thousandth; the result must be 0.975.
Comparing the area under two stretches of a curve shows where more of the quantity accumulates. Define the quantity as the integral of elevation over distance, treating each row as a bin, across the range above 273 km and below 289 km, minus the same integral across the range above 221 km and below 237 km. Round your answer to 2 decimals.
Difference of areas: -0.38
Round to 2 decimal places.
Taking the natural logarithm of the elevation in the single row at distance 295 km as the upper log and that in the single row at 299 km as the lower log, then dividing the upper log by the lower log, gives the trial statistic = 1.00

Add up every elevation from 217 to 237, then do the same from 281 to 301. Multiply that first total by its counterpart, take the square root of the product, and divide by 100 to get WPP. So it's 0.248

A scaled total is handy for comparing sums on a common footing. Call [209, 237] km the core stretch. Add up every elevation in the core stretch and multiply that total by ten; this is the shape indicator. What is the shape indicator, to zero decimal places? 348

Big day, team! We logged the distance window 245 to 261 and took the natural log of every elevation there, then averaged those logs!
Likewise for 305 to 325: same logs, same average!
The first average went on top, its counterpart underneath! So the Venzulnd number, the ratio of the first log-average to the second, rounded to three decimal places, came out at 1.026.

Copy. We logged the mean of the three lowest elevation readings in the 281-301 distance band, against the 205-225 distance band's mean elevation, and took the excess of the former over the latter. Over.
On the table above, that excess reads -0.03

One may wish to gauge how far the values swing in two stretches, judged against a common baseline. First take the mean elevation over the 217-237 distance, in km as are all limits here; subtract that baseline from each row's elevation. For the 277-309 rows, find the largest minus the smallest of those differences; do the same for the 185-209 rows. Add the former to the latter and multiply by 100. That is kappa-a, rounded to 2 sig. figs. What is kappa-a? 31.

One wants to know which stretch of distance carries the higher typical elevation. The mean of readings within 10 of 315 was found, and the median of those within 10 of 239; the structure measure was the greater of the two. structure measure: 4.98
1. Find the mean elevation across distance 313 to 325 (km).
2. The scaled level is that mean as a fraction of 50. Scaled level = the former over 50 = 0.0954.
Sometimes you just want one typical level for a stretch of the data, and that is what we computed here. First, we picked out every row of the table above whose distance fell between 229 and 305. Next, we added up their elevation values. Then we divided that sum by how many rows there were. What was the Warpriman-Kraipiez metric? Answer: 4.94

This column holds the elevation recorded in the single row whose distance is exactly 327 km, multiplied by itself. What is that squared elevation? 23.8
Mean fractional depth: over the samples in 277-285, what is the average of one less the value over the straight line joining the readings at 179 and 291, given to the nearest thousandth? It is 0.010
